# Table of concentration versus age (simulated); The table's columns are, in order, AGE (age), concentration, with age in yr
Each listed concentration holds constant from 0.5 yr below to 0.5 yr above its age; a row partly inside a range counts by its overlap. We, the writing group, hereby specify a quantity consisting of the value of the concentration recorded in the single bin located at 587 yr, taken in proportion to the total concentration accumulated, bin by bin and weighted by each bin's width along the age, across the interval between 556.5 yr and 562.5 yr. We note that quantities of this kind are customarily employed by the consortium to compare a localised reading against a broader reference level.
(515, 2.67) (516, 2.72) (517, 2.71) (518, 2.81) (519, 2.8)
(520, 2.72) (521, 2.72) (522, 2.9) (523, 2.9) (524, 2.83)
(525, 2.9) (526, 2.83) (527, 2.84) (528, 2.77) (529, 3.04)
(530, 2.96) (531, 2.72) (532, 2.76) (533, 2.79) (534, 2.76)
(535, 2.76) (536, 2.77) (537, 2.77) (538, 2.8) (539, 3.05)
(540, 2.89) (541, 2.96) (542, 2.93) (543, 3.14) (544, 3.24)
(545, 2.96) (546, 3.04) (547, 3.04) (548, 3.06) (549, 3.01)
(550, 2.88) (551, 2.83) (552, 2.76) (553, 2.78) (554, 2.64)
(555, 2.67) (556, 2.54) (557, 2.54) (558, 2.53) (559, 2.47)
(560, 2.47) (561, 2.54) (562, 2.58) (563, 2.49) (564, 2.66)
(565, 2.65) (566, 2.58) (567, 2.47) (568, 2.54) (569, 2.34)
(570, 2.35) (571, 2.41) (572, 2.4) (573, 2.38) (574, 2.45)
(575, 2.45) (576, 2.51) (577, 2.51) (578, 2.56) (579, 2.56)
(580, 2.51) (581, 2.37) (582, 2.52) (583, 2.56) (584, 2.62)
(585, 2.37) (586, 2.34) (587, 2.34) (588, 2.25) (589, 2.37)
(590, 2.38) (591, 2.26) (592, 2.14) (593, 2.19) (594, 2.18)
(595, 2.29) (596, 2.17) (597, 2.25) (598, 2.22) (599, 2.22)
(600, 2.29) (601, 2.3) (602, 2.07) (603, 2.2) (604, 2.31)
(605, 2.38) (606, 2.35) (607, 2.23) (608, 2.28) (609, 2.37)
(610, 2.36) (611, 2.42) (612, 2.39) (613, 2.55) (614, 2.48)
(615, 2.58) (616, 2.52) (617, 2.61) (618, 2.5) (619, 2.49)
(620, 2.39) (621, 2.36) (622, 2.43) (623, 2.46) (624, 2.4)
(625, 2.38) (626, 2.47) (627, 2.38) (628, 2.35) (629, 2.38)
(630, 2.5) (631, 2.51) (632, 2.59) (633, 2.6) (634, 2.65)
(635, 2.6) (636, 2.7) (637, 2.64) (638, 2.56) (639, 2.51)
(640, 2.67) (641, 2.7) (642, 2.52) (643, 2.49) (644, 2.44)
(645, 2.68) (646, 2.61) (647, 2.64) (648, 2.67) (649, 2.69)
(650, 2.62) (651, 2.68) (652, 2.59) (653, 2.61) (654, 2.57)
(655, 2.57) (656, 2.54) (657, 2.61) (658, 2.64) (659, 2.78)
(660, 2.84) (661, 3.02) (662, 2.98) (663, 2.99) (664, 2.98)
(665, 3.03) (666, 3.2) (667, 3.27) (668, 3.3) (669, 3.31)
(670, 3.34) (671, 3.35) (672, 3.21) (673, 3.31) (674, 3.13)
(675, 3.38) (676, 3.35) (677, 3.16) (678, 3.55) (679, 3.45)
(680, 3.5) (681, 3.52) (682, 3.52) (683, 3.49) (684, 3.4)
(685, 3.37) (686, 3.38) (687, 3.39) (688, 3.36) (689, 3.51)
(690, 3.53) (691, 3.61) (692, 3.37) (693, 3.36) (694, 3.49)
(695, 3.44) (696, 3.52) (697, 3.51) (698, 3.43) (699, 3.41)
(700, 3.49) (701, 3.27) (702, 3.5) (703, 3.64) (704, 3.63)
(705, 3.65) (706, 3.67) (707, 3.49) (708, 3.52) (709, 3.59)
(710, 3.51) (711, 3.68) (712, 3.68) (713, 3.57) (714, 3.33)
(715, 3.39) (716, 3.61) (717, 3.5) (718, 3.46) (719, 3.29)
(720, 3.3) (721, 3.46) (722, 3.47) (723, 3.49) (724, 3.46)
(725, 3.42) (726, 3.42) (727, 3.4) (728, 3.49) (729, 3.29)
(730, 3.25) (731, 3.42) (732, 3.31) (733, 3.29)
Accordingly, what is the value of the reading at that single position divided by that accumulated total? 0.155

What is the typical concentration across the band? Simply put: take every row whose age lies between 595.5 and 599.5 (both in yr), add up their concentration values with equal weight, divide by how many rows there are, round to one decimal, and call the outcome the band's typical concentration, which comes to 2.2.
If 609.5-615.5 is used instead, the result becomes 2.5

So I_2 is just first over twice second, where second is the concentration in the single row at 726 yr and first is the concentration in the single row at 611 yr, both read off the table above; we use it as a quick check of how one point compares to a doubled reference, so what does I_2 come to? 0.35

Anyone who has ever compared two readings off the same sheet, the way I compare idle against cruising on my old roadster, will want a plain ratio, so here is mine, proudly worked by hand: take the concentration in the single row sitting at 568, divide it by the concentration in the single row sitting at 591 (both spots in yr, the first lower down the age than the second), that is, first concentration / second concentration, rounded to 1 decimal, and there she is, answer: 1.1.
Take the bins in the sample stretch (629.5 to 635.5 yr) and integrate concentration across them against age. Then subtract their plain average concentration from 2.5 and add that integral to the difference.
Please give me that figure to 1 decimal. 15.4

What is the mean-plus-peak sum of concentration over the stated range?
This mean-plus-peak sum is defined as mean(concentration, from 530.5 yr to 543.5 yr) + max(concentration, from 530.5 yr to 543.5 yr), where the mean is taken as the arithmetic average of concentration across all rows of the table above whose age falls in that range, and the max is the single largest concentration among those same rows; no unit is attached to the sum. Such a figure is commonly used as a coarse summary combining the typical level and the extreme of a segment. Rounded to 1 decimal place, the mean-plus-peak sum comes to 6.0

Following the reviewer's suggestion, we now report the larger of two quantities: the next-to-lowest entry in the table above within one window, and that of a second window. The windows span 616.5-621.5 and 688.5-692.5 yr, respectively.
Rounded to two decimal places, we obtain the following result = 3.51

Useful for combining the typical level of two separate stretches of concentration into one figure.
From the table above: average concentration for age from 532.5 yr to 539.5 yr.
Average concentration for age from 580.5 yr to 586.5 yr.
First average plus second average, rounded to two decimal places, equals 5.28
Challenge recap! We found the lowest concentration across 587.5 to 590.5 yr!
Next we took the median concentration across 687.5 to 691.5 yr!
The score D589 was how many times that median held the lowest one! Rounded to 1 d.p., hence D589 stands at 1.6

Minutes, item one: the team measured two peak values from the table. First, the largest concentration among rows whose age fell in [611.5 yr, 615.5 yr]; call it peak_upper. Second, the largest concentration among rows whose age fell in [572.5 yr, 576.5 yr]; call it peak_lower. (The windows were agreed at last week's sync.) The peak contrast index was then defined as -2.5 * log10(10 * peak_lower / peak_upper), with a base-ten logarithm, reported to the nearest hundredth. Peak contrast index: -2.47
